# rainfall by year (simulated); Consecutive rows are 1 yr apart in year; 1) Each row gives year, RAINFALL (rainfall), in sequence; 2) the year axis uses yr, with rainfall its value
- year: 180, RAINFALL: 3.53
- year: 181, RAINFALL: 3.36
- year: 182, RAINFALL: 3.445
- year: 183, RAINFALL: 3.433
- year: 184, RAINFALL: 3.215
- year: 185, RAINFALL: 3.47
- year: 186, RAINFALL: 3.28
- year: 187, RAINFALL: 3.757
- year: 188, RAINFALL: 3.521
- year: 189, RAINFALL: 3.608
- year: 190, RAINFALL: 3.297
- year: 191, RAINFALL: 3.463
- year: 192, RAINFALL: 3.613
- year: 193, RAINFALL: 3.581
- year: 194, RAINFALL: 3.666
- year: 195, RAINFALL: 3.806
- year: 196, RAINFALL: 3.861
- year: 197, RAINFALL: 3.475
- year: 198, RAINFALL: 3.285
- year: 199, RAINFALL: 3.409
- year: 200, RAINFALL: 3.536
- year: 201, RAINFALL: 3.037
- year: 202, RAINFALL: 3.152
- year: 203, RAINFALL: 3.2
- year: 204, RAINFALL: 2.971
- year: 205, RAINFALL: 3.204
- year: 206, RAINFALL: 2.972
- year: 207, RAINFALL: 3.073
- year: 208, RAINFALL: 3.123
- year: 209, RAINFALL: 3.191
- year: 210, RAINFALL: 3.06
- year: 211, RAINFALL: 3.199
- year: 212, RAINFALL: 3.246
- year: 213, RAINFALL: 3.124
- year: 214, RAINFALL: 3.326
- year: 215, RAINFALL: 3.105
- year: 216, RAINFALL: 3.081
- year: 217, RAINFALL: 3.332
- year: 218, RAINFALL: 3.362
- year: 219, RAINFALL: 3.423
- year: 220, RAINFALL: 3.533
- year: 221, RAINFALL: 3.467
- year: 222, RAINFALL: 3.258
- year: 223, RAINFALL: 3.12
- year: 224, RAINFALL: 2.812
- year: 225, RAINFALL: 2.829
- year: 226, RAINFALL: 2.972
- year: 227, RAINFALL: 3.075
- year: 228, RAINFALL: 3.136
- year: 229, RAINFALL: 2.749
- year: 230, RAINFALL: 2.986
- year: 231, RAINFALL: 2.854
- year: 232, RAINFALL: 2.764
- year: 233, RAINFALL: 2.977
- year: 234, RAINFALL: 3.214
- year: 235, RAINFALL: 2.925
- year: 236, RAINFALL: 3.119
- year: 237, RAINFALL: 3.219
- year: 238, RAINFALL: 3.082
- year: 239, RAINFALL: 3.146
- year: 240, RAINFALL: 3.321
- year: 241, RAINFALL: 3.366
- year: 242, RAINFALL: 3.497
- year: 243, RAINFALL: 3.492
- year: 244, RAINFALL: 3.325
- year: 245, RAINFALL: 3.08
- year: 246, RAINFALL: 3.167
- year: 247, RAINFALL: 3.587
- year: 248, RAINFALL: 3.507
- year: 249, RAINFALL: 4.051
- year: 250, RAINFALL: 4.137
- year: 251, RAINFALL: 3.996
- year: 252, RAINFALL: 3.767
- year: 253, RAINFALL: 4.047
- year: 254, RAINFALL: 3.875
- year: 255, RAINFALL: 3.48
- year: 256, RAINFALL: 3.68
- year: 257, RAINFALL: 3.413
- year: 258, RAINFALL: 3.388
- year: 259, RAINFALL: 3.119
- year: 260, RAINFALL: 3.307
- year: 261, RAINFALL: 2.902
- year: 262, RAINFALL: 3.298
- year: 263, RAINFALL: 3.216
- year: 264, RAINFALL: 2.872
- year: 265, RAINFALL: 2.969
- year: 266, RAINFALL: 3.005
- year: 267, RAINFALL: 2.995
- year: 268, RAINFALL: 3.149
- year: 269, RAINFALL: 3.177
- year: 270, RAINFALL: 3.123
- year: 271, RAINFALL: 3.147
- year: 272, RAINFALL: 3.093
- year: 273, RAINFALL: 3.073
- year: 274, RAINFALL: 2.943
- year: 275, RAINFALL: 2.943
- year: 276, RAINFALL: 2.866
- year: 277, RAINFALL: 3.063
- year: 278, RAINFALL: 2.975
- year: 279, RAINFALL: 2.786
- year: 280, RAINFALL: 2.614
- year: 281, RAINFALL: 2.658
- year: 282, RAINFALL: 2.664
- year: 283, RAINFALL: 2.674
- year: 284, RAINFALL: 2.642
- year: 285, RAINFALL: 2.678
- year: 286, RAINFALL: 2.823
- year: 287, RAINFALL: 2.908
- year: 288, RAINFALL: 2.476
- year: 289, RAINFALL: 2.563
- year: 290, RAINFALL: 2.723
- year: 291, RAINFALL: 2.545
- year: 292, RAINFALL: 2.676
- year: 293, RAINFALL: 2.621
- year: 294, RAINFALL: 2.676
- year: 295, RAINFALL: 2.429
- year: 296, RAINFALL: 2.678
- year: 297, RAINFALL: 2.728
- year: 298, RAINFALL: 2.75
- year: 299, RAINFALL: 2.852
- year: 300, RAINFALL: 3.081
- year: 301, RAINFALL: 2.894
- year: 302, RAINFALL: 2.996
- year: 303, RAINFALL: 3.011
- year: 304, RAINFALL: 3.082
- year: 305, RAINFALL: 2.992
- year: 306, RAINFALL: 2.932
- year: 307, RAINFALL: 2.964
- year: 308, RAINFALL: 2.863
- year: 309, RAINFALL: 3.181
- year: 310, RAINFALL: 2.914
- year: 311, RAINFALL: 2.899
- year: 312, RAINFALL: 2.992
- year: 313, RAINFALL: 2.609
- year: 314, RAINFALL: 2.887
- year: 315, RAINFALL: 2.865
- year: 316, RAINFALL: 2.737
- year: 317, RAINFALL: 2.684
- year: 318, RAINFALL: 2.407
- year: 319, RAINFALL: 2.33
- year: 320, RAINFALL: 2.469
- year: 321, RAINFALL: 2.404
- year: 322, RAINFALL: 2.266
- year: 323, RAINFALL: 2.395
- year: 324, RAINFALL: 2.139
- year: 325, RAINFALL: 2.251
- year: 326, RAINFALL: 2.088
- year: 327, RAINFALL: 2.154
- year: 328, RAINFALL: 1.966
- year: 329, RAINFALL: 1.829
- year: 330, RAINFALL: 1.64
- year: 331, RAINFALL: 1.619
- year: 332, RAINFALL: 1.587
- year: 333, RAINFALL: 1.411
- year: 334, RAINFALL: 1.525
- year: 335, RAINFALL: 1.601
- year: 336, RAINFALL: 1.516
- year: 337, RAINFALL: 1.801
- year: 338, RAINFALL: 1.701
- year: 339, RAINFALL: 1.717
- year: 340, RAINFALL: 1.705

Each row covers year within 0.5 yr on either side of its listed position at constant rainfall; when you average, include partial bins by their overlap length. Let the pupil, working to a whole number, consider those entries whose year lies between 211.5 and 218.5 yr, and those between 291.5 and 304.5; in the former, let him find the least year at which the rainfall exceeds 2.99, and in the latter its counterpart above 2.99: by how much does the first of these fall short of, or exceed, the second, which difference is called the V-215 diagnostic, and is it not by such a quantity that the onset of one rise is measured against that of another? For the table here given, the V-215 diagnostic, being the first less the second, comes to -88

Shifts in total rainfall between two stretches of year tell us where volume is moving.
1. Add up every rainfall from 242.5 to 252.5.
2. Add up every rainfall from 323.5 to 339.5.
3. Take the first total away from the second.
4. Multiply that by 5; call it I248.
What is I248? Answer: -38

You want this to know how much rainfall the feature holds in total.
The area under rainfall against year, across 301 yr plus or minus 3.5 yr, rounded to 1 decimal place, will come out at 20.7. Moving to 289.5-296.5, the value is 18.3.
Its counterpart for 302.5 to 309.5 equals 21.0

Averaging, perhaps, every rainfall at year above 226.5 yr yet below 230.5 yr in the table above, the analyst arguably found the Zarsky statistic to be 2.99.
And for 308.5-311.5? 3.00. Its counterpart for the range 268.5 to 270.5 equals 3.15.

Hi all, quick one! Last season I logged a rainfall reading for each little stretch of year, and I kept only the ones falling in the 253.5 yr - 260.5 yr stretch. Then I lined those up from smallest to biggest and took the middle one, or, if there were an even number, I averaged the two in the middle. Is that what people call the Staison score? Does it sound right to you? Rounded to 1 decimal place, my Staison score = 3.4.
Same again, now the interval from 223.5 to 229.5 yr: 2.9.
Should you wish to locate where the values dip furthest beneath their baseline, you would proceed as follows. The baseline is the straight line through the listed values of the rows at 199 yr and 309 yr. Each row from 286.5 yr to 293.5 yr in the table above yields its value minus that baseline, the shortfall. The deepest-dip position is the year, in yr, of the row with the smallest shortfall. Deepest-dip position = 288 yr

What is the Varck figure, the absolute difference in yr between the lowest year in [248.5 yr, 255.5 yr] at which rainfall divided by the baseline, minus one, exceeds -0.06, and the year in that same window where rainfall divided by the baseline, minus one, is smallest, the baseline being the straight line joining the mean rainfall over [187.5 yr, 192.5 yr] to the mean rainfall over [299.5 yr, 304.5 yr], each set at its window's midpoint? 6 yr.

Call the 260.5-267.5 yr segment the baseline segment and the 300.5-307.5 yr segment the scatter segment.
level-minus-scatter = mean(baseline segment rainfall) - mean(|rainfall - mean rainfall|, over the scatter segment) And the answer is 2.99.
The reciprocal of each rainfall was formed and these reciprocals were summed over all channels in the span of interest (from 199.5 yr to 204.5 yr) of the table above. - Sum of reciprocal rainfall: 1.58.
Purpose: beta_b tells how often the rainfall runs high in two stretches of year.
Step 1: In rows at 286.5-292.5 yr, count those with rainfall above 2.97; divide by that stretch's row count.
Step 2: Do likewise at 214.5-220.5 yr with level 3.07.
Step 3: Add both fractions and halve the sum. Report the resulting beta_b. 0.50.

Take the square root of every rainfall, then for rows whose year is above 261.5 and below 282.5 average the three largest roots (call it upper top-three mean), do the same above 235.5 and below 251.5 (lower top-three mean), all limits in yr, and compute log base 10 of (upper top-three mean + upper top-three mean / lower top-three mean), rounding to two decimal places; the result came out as 0.43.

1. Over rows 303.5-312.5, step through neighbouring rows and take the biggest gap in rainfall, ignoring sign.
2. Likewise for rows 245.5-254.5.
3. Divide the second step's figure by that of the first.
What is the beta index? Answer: 1.7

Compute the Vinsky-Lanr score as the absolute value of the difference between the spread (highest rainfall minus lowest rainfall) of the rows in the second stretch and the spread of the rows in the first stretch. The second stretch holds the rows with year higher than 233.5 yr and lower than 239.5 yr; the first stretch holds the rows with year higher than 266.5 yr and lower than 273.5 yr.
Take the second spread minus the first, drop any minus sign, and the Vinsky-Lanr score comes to 0.11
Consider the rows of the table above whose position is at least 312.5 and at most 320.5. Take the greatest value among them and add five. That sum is 7.89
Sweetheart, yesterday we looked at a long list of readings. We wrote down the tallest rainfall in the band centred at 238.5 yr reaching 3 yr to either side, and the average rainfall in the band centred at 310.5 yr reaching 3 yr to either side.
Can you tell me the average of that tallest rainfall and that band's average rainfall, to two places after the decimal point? 3.14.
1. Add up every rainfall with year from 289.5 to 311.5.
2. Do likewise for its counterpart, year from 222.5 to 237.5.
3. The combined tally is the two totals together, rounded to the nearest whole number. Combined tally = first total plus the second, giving 107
